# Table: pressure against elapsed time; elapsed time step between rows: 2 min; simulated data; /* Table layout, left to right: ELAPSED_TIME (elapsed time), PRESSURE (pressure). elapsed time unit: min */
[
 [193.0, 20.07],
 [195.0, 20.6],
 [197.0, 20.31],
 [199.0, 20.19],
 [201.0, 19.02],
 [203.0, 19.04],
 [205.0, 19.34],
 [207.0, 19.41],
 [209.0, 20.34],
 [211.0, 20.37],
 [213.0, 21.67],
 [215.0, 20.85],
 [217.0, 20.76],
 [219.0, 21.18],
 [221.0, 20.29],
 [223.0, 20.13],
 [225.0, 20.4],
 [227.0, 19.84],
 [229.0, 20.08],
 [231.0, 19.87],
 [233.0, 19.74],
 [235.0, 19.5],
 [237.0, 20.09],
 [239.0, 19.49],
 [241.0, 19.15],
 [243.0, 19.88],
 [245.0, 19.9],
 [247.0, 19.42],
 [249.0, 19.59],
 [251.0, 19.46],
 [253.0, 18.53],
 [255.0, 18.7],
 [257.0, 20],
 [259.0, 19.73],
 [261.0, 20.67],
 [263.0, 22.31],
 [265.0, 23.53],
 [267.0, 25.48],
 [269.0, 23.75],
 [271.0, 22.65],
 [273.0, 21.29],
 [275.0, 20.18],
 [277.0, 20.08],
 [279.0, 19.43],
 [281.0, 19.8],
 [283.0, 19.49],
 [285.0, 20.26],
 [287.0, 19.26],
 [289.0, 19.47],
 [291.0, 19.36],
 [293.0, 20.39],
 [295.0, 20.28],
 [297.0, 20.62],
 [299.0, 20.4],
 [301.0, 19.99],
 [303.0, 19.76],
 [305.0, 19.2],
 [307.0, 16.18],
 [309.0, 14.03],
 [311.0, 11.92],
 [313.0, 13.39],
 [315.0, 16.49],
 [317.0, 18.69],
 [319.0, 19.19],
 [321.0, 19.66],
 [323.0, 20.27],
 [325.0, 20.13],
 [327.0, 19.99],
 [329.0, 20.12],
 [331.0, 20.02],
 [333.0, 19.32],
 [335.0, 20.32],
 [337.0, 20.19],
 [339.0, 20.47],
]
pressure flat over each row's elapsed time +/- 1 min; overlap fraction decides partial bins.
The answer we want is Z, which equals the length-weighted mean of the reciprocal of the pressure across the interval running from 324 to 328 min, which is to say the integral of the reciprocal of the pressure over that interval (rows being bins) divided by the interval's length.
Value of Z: 0.0499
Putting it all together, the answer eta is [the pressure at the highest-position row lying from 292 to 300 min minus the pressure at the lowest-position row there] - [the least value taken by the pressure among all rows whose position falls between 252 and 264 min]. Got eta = -18.5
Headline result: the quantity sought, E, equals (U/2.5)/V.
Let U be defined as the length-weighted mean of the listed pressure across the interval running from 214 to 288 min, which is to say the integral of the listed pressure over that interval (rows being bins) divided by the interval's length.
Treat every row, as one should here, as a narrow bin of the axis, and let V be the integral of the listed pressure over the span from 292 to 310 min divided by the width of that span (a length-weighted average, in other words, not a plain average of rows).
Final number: 0.43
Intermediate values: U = 20.4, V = 19.0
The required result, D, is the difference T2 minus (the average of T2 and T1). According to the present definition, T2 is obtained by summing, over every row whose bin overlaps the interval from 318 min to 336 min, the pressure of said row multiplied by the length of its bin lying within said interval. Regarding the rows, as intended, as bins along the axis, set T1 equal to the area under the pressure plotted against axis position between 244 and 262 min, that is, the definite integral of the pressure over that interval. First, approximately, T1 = 352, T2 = 358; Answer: 3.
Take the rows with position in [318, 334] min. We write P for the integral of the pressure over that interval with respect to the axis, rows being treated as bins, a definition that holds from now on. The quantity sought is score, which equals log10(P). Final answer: 2.50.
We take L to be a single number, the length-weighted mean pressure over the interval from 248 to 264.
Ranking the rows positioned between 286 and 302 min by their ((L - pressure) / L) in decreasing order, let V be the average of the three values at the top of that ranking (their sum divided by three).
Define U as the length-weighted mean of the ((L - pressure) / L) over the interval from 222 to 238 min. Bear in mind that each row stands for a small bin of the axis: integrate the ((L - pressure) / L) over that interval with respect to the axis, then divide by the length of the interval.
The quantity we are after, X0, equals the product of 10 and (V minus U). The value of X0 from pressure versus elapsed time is 0.3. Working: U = 0.00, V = 0.03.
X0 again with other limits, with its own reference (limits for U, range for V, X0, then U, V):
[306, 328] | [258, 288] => -1.1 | 0.13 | 0.02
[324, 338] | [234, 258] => 0.6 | -0.01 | 0.05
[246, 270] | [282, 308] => 1.4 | -0.05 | 0.08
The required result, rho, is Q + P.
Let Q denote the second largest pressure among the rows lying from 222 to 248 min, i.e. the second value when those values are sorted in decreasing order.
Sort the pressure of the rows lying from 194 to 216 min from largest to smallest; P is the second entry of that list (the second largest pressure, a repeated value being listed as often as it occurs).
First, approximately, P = 20.85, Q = 20.13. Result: 41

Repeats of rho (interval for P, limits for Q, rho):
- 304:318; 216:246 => 39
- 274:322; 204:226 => 42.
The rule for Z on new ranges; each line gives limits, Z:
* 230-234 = 0.0505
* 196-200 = 0.0494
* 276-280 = 0.0506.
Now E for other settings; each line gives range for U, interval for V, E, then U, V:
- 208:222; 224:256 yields 0.42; 20.8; 19.6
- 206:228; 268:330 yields 0.43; 20.5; 19.2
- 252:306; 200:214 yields 0.41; 20.5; 19.9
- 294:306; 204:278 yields 0.39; 20.0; 20.5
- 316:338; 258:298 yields 0.38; 19.8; 20.9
